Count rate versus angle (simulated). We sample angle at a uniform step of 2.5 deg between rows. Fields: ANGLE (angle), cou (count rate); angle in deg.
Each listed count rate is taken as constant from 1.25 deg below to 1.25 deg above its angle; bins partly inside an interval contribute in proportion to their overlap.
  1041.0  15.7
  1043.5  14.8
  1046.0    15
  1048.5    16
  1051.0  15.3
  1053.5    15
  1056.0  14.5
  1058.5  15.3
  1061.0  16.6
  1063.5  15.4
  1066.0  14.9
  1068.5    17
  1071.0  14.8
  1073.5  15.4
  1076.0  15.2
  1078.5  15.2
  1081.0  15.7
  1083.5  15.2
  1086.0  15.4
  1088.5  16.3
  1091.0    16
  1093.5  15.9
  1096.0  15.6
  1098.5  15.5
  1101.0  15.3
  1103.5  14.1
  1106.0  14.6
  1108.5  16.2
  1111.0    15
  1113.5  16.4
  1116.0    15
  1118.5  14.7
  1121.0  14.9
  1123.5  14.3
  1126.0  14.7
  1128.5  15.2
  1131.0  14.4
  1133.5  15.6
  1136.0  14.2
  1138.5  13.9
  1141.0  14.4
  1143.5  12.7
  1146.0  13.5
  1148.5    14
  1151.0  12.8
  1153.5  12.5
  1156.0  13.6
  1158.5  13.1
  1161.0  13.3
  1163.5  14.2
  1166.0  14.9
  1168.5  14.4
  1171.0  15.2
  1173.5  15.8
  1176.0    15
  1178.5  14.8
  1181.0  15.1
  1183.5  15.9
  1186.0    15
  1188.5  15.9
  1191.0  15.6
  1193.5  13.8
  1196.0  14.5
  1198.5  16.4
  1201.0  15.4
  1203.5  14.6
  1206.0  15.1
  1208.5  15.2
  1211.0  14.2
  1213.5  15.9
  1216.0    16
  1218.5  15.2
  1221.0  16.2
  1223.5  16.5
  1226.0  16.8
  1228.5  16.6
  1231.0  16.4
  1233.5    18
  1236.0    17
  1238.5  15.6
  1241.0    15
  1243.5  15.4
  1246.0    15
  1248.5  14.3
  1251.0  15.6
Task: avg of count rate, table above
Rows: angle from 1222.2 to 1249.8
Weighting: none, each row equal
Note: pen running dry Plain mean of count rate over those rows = 16.05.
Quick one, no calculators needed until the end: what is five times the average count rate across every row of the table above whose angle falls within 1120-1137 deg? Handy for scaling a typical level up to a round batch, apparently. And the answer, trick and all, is 74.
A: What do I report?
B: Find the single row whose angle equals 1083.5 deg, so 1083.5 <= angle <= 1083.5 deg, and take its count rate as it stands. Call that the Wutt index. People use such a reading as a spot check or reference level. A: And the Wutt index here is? 15.2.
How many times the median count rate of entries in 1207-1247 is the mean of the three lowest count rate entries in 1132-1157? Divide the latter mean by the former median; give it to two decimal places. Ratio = 0.79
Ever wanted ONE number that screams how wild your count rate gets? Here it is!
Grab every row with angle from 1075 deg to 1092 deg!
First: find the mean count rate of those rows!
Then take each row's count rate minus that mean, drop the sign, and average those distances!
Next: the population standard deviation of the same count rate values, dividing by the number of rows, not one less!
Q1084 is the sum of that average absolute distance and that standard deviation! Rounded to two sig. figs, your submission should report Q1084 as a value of 0.78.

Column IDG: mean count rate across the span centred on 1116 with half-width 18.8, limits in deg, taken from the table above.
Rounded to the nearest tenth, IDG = 15.1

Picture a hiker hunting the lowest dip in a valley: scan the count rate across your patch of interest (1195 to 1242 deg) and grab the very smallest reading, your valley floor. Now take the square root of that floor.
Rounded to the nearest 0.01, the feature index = 3.77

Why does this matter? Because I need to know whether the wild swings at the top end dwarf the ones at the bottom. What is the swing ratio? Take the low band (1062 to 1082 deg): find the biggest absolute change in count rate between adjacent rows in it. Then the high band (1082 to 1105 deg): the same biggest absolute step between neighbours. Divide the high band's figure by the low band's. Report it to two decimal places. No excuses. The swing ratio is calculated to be 0.55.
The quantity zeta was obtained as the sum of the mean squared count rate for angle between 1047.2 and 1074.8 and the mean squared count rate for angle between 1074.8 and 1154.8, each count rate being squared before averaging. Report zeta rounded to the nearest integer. 461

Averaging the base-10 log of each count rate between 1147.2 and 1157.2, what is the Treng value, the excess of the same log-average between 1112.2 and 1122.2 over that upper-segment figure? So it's 0.062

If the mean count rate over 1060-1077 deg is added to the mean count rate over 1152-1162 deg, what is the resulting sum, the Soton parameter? 28.7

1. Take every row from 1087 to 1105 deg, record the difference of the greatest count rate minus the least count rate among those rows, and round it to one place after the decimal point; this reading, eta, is 2.2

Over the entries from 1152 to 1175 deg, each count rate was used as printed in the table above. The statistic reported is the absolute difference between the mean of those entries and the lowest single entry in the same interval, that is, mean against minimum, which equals 1.6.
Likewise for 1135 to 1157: 1.0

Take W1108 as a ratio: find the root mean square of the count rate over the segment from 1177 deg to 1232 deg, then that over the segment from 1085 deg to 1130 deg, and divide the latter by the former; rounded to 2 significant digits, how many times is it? 0.99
